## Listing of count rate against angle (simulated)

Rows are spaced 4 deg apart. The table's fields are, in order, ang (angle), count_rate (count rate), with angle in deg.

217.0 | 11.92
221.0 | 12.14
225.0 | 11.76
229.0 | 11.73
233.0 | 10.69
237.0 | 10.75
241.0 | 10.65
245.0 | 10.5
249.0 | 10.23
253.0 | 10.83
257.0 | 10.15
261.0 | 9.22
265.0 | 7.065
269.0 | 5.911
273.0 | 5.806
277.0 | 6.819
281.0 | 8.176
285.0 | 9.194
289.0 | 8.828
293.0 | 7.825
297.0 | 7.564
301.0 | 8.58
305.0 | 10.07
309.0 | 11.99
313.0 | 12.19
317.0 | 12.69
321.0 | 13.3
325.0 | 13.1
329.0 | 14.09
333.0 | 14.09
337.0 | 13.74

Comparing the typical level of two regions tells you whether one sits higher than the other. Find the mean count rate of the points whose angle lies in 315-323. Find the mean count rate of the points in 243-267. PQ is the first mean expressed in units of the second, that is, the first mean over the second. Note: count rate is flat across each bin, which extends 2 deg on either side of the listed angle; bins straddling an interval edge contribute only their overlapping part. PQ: 1.3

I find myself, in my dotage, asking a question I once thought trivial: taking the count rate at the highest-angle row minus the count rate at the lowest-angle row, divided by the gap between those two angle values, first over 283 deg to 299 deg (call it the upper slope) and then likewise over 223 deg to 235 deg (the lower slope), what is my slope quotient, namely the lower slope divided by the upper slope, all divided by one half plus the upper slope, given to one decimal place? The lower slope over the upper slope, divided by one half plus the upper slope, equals 2.7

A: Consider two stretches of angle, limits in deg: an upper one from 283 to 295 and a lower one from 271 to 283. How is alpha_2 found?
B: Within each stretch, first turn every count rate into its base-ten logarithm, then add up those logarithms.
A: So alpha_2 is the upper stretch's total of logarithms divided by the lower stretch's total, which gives 1.12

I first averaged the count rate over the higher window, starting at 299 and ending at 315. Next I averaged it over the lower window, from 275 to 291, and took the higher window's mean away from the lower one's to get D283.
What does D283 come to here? -2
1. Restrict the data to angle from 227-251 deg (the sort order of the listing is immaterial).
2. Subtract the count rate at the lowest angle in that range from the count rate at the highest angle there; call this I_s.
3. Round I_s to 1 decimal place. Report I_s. -1.5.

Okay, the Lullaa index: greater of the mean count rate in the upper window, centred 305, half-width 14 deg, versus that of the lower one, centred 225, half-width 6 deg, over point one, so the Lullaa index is 119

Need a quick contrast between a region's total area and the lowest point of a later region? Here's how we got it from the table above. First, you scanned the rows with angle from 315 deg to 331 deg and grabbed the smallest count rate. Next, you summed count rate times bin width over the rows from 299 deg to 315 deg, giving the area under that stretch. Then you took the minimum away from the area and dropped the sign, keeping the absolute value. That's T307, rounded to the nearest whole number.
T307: 159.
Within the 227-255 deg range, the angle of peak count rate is 229.0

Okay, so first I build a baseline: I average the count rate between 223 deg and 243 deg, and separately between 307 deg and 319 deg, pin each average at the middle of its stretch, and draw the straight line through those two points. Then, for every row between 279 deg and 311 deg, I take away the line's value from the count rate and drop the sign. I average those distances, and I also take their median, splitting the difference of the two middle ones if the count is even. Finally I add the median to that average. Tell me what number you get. 6.3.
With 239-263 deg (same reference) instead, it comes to 2.1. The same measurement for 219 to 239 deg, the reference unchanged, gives 1.4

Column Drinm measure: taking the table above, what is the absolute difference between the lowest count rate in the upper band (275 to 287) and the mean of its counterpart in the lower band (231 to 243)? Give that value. 3.9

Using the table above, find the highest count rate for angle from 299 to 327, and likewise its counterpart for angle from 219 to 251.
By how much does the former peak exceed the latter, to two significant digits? 1.2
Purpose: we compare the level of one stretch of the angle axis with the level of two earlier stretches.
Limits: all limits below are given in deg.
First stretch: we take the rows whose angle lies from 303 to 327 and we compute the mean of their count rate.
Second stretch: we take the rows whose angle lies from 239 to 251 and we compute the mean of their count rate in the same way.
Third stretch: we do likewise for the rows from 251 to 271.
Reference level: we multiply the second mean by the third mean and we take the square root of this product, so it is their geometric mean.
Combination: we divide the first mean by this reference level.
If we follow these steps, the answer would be 1.29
